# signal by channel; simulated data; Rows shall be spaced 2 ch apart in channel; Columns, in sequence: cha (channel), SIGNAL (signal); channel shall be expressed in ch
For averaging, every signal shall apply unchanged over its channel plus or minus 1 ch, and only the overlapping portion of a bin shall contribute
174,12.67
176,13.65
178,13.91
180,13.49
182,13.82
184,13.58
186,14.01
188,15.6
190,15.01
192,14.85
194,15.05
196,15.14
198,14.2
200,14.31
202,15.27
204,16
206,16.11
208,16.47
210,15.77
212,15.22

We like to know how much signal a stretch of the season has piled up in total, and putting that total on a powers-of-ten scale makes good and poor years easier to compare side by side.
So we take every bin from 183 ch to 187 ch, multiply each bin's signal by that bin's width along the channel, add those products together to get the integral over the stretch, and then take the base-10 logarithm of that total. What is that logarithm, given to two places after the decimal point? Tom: 1.74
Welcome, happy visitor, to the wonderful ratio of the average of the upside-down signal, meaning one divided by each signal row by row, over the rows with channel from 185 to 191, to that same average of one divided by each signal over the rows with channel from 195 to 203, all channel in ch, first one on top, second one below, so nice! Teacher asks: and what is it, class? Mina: 0.99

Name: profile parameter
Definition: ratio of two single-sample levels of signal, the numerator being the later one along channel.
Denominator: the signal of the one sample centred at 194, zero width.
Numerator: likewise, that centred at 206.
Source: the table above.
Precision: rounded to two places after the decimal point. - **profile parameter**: 1.07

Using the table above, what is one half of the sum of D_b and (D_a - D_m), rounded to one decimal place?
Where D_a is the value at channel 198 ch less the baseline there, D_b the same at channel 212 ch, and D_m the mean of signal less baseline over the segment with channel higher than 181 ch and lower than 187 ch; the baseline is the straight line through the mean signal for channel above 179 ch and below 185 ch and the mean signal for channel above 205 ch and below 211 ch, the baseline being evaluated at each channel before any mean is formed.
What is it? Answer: -1.1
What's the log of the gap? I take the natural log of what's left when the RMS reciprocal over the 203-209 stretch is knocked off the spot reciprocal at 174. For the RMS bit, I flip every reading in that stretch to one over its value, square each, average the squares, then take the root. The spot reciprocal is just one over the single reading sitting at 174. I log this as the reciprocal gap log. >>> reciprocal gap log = -4.07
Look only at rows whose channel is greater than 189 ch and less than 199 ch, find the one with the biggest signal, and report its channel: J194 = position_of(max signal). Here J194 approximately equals 196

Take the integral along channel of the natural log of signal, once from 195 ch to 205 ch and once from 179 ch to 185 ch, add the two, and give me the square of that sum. 1826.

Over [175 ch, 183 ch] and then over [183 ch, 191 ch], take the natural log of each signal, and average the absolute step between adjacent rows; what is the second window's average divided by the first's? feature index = 2.4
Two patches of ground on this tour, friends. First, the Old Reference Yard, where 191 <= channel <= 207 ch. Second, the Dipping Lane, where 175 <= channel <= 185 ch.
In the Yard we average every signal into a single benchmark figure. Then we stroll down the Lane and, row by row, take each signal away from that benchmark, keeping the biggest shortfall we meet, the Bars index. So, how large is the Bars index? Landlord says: 1.6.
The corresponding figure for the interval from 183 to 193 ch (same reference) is 1.5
